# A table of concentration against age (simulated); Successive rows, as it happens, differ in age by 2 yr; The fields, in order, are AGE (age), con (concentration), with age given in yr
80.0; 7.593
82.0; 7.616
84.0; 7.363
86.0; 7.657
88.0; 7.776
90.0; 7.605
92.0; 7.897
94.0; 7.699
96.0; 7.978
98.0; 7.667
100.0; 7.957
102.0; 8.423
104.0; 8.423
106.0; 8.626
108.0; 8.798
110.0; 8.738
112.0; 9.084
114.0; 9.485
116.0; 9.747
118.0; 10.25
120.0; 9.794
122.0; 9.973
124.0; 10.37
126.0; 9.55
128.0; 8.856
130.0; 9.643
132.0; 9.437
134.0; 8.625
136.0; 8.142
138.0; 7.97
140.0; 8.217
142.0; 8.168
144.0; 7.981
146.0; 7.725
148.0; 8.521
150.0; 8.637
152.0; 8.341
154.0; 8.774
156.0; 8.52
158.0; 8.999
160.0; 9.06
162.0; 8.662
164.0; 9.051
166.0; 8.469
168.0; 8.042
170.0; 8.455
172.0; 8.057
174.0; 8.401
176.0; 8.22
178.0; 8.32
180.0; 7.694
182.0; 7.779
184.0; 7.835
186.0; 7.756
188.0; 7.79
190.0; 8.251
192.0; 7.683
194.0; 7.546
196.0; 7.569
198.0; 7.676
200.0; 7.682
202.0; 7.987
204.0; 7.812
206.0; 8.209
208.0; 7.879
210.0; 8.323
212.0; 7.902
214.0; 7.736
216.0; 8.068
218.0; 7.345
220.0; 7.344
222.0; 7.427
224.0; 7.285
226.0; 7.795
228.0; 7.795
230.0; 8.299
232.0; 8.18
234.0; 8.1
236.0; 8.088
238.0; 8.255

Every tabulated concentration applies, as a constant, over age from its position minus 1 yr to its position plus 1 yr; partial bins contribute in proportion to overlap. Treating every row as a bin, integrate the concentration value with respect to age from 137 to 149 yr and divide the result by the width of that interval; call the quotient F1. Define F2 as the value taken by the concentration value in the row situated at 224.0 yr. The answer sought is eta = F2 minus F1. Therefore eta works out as -0.81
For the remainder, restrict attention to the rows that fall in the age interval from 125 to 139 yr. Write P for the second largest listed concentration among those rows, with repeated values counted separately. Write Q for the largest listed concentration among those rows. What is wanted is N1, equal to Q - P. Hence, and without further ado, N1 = 0.09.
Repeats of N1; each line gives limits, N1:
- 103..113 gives 0.29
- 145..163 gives 0.06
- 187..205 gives 0.26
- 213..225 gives 0.33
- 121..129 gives 0.40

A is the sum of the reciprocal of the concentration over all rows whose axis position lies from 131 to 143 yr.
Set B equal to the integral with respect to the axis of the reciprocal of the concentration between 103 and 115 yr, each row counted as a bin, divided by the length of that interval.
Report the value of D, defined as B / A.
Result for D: 0.16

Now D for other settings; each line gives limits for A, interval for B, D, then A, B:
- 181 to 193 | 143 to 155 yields 0.16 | 0.765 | 0.1203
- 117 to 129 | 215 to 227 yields 0.22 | 0.614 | 0.1327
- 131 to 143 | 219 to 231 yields 0.18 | 0.714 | 0.1309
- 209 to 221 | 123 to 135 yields 0.14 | 0.772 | 0.1066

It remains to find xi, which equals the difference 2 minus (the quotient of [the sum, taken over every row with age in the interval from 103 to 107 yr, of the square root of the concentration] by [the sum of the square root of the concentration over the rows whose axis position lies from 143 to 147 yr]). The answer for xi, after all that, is 0.96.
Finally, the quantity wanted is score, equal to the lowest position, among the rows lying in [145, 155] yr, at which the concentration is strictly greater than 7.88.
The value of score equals 148.0 yr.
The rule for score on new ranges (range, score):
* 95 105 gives 96.0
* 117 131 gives 118.0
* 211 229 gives 212.0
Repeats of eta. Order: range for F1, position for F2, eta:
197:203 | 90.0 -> -0.18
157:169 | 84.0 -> -1.35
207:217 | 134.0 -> 0.64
